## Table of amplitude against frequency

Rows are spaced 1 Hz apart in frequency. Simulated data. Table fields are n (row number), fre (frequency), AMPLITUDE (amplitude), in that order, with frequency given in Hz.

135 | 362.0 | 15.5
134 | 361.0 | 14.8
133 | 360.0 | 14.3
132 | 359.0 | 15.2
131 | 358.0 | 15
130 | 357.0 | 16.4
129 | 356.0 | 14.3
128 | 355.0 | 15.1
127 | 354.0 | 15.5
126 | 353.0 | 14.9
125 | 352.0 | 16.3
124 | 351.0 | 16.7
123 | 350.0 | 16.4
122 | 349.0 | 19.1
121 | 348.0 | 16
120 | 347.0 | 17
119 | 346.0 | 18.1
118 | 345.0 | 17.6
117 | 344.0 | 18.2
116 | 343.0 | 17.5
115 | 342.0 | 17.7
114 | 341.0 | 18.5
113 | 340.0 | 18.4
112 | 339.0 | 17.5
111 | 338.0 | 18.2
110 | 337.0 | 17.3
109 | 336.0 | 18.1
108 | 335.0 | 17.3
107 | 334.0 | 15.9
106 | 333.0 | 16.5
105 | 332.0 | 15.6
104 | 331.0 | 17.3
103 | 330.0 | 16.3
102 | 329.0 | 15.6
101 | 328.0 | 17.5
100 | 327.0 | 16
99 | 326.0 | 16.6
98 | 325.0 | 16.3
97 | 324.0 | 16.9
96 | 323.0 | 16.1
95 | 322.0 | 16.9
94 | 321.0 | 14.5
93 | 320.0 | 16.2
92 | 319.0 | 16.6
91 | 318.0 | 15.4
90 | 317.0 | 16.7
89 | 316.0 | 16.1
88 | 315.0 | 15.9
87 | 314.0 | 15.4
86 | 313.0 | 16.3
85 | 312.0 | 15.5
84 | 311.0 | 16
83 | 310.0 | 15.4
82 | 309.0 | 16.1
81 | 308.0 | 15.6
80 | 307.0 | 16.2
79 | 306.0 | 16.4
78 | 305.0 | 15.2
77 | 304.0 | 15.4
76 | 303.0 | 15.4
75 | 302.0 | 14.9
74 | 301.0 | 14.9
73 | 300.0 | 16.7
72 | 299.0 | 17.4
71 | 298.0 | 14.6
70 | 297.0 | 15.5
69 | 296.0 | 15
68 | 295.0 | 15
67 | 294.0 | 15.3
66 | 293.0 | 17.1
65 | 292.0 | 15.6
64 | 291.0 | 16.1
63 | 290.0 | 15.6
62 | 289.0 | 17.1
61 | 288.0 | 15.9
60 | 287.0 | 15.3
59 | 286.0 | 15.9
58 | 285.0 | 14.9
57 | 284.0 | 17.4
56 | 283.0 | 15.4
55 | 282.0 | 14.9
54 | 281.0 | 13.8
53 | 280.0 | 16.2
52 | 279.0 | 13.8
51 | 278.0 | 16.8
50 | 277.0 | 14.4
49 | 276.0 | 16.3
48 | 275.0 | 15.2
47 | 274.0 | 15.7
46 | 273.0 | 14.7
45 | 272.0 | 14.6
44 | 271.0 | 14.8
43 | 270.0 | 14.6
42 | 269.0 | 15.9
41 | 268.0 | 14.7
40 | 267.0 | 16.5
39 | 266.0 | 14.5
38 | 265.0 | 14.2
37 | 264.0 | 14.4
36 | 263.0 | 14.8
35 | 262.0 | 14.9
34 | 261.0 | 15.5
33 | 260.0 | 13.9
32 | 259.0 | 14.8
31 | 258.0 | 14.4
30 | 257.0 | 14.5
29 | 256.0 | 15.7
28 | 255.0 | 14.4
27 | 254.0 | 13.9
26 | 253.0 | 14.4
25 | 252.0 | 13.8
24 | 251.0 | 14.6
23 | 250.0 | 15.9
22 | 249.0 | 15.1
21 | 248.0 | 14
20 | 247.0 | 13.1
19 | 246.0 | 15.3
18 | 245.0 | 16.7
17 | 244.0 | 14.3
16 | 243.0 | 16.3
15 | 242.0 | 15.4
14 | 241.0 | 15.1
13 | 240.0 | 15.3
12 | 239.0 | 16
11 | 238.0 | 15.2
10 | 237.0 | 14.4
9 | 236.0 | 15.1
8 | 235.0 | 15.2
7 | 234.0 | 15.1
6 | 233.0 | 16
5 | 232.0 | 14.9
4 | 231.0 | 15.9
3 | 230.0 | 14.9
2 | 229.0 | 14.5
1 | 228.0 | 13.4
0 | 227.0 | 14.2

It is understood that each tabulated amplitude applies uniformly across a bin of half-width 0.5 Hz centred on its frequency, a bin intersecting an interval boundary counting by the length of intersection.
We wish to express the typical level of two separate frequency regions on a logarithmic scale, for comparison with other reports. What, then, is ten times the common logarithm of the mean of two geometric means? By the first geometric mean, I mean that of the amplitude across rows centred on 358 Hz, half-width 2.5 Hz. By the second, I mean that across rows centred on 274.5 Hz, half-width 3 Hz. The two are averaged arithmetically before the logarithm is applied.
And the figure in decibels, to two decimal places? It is 11.78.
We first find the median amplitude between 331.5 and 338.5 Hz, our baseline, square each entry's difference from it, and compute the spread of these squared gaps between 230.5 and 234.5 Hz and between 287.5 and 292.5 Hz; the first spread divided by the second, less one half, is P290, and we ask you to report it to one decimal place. 1.2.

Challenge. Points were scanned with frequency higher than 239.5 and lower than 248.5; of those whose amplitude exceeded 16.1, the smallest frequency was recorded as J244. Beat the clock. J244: 243.0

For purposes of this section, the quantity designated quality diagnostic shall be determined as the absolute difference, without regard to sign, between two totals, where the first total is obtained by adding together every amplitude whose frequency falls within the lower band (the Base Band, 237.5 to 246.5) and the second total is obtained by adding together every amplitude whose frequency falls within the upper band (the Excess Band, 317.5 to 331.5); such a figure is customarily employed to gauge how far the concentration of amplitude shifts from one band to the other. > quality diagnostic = 89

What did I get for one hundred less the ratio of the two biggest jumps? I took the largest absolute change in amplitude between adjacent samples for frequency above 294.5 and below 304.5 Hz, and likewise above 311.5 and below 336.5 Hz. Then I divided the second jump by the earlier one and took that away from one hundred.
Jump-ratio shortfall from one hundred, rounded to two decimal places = 99.14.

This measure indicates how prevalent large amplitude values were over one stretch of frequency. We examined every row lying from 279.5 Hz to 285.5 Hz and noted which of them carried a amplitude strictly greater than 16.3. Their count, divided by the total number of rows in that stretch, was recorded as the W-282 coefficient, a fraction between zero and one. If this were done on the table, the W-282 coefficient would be 0.2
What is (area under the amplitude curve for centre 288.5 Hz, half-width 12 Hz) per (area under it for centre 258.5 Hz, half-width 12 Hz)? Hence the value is 1.07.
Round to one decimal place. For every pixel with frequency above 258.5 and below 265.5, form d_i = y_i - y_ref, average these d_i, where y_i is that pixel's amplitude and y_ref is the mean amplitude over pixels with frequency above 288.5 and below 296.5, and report -1.2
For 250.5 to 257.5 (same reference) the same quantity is -1.4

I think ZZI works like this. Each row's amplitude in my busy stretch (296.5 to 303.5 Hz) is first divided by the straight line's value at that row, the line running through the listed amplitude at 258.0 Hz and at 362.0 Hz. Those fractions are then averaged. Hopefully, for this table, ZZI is 1.05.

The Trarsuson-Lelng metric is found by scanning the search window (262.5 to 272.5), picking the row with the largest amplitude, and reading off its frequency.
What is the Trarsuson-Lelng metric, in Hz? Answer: 267.0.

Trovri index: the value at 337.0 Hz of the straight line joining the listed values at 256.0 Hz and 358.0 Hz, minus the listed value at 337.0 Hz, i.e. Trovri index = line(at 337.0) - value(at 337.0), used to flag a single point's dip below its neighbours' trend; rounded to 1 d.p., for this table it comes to -2.2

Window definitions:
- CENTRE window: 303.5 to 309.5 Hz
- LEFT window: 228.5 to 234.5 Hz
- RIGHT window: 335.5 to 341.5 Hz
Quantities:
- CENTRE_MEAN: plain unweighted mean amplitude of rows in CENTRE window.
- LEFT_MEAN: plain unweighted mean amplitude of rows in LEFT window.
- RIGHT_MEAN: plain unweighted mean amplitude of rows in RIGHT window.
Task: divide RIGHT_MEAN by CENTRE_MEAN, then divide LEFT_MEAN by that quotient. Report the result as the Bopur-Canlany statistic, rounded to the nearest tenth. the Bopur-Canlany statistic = 13.4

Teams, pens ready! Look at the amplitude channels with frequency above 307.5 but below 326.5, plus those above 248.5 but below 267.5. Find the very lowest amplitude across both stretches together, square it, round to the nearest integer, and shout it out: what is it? 190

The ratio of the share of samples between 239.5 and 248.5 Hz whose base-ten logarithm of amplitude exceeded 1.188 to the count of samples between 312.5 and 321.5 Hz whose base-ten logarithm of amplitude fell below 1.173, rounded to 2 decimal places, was 0.22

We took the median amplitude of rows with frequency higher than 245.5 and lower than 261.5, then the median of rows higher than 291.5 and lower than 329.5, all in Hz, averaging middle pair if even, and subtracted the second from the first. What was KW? -1.5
